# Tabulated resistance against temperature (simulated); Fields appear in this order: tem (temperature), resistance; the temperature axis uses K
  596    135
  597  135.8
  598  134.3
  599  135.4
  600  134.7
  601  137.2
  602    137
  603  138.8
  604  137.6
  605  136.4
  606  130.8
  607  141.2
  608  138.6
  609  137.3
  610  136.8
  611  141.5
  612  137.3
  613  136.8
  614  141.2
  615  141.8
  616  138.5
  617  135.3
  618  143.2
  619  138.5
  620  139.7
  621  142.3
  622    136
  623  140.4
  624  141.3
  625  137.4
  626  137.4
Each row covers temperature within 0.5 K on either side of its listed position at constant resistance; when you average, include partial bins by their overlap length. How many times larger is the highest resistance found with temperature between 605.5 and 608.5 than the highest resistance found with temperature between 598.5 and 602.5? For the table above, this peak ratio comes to 1.029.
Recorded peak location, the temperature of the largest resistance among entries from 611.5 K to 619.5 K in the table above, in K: 618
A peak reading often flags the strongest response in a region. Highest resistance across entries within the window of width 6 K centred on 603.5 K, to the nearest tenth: 138.8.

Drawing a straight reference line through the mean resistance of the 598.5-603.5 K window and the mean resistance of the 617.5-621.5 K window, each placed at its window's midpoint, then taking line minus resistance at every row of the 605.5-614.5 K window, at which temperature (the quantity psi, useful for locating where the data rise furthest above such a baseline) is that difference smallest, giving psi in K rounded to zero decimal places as 607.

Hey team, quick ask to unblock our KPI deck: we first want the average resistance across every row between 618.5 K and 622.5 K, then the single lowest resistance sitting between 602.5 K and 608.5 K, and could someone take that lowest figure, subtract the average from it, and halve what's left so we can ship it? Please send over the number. -4.2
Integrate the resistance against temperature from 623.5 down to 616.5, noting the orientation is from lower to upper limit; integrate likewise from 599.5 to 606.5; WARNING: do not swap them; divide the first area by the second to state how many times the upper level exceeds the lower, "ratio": 1.02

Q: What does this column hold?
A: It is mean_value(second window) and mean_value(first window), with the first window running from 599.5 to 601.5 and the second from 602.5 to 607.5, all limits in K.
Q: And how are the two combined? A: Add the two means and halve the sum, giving 136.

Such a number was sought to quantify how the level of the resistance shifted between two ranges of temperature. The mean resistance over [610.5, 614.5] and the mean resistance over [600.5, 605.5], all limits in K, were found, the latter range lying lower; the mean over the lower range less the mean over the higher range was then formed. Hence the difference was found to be -1.8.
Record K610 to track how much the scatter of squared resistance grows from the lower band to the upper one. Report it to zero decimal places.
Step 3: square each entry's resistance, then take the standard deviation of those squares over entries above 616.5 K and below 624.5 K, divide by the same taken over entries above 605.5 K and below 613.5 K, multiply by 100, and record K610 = 87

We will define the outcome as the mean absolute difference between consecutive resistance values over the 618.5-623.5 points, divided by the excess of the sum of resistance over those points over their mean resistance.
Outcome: 0.0065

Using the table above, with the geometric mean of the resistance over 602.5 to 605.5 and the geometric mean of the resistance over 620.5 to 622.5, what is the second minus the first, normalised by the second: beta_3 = 0.011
